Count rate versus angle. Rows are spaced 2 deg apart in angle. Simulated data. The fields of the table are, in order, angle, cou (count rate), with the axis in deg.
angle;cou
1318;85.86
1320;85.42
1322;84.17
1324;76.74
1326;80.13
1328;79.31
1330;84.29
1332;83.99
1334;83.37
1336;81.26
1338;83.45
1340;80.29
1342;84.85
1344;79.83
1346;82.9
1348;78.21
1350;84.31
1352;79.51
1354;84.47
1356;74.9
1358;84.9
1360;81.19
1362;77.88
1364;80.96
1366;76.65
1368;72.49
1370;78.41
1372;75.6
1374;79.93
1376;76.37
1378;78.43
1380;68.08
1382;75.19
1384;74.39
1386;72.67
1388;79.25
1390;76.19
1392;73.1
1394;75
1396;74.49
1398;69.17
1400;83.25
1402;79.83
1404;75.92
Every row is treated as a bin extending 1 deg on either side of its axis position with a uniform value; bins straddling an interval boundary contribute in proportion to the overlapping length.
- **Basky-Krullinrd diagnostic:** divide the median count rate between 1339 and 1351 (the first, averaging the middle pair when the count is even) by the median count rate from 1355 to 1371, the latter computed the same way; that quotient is 1.04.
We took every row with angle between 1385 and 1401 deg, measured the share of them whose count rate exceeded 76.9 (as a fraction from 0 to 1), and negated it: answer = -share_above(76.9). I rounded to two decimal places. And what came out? -0.25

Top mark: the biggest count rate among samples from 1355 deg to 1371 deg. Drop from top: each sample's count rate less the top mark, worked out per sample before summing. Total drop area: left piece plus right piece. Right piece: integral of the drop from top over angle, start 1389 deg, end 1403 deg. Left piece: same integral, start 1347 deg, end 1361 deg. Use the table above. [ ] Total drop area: -180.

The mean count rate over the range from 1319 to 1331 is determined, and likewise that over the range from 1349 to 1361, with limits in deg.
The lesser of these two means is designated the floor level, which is 81.5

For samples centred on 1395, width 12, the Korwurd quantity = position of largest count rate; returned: 1400 deg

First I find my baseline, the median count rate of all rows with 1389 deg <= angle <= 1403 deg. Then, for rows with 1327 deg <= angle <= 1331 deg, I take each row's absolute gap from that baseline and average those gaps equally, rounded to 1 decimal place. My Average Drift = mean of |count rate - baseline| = 6.8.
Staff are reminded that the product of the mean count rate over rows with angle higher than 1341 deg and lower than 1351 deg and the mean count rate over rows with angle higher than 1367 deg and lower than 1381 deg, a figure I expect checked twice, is 6202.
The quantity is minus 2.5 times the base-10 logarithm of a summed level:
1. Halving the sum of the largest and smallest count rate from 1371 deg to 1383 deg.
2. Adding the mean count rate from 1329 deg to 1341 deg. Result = -5.49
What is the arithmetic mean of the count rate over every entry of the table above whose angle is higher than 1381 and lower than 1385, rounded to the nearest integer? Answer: 75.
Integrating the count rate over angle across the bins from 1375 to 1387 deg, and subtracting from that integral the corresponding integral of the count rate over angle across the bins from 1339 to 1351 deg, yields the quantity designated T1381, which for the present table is -91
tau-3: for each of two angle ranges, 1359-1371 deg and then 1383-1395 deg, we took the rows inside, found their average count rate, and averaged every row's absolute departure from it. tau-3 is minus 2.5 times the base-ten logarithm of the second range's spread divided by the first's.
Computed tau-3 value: 0.28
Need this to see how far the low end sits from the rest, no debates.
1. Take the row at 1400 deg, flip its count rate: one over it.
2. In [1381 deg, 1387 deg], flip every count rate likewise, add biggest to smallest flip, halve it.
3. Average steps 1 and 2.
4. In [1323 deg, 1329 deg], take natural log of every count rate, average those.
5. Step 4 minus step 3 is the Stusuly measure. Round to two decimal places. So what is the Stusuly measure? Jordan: 4.35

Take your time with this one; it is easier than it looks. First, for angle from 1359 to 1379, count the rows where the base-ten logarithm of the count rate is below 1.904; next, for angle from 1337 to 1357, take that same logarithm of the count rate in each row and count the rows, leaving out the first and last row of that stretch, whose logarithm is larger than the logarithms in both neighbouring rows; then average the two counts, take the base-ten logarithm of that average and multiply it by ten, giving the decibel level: 7.78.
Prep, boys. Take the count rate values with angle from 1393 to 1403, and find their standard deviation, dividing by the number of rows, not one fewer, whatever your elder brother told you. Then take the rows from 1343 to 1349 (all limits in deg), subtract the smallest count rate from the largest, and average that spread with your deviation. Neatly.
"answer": 4.8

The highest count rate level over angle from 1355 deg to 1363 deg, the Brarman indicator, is 84.9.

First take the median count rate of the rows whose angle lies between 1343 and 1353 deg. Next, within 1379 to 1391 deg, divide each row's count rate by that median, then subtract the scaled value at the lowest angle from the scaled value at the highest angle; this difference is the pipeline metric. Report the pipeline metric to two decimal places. 0.10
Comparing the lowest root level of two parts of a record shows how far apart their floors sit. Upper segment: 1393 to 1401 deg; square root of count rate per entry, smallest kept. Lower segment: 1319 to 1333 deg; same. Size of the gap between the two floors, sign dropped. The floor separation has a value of 0.4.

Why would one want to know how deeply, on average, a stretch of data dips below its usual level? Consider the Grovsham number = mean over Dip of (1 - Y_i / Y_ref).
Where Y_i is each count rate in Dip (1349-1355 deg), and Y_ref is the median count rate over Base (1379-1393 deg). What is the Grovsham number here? -0.11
